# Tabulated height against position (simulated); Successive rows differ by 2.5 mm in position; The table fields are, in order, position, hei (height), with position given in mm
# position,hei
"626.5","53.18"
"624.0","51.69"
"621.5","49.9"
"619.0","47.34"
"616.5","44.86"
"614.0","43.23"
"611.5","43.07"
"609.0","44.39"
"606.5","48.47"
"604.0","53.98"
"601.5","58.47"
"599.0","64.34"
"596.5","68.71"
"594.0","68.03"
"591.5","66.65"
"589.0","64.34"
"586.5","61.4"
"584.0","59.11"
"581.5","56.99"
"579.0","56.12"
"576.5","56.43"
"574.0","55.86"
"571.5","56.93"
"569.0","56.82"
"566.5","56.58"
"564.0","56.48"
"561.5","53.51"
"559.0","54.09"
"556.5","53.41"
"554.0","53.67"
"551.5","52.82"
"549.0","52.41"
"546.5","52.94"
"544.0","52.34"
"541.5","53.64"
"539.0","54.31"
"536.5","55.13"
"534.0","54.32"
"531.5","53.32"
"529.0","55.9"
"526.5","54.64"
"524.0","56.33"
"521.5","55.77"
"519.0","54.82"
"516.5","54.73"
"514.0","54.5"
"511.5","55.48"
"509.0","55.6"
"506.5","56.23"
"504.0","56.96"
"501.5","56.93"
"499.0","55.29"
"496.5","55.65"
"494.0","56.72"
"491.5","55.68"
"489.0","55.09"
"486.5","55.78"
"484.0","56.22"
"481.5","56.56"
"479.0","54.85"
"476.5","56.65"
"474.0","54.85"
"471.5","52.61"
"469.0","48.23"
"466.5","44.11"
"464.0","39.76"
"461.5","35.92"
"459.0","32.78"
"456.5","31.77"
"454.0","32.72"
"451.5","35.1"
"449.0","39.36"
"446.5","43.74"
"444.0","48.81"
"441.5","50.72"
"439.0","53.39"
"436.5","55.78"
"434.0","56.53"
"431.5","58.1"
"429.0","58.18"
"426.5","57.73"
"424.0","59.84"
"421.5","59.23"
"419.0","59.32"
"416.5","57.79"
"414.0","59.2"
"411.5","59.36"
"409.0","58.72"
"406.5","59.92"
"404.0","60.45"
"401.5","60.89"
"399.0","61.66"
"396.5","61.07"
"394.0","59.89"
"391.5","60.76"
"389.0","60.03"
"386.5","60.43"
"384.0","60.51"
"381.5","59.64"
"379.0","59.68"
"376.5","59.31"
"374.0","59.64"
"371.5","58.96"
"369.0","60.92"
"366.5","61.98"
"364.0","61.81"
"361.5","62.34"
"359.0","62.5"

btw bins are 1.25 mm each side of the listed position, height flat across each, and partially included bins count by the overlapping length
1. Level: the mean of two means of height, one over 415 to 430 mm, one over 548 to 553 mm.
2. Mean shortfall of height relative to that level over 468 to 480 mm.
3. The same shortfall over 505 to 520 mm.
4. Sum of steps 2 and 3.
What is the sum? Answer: 3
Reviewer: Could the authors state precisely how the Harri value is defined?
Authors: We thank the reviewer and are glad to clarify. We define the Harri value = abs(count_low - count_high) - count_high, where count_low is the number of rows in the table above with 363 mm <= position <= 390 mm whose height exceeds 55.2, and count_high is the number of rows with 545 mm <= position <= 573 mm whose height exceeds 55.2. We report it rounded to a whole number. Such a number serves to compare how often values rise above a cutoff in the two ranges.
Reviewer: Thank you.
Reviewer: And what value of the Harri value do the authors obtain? 3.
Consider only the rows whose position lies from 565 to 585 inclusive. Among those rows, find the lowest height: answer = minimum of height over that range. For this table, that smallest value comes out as 55.86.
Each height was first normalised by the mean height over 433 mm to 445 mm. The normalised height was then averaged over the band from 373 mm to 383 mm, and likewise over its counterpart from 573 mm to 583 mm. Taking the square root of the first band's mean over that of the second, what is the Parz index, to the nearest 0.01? 1.03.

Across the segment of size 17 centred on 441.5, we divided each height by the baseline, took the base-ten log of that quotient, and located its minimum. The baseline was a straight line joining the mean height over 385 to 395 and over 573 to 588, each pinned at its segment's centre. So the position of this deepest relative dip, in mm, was 449.0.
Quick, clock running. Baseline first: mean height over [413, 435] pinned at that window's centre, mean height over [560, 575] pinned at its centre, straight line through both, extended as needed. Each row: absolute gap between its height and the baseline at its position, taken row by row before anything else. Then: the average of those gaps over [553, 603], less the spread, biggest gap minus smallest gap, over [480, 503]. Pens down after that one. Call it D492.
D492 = 2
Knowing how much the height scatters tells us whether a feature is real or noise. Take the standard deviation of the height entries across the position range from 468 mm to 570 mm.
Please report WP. 1.7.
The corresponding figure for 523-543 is 1.0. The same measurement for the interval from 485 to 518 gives 0.8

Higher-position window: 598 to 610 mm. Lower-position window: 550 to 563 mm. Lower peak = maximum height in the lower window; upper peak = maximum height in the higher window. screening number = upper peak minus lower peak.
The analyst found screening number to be 10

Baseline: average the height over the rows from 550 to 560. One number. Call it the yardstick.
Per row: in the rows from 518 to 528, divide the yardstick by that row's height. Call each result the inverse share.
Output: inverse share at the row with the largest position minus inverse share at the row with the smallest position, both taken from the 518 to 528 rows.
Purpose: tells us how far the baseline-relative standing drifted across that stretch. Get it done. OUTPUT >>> 0.003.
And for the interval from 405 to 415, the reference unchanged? 0.011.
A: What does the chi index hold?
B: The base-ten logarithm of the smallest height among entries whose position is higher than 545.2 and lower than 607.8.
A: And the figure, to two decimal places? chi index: 1.69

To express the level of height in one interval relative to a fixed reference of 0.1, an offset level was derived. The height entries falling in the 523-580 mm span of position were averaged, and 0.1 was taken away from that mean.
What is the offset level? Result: 54.6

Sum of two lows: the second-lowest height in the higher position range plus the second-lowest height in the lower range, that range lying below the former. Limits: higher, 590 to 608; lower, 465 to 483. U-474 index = 102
